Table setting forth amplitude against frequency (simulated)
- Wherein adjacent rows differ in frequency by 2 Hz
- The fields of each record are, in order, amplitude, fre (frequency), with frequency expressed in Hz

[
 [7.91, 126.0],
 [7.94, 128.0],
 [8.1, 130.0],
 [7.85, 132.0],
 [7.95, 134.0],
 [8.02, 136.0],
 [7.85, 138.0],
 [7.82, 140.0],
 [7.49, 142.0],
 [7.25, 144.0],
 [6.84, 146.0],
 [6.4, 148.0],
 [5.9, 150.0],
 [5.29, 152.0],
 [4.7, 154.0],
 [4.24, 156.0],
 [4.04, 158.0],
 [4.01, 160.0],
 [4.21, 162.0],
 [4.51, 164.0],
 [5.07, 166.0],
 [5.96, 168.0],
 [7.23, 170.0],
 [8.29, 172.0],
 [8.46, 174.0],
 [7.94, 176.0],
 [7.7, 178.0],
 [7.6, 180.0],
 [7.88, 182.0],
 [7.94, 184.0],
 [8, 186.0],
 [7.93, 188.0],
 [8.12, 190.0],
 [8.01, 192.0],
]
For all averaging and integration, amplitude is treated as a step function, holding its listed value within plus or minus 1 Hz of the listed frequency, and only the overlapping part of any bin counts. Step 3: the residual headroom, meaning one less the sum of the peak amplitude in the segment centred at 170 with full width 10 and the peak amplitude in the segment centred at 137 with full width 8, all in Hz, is -15.5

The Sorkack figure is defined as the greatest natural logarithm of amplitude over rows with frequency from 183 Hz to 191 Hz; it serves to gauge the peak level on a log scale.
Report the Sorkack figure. 2.09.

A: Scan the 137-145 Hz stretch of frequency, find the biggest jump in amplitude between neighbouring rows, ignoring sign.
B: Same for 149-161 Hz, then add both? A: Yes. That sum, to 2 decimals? 0.94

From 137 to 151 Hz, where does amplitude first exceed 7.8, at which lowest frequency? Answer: 138.0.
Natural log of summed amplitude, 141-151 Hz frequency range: 3.5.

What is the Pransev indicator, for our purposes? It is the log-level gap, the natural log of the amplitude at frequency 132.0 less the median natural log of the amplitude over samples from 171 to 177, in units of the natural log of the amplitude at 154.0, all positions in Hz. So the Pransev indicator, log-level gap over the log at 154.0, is 0.0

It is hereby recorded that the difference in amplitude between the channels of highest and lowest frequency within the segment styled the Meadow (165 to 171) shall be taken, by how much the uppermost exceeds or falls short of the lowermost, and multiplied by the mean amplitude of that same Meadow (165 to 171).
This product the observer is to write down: 13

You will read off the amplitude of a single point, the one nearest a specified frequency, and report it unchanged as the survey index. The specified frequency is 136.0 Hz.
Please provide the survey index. 8.02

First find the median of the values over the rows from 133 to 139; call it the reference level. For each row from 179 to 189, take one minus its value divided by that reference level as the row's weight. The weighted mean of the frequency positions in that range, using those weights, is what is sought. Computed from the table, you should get 180.1 Hz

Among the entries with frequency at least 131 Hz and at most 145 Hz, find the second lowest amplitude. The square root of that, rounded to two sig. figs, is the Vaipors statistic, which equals 2.7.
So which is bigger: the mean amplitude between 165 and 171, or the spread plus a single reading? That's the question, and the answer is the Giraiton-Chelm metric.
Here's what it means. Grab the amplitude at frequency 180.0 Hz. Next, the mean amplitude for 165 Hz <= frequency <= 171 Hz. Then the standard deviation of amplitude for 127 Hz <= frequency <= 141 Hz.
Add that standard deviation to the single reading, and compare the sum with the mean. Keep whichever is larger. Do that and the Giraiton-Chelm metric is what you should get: 7.7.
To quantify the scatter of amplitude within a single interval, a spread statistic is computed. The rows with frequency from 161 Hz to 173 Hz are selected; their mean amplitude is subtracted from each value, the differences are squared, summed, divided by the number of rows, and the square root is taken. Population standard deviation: 1.5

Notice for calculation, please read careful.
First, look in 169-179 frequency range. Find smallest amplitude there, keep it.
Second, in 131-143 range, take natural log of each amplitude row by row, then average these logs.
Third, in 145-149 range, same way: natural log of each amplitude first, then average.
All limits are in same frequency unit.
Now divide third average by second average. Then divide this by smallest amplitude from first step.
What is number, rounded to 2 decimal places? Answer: 0.13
